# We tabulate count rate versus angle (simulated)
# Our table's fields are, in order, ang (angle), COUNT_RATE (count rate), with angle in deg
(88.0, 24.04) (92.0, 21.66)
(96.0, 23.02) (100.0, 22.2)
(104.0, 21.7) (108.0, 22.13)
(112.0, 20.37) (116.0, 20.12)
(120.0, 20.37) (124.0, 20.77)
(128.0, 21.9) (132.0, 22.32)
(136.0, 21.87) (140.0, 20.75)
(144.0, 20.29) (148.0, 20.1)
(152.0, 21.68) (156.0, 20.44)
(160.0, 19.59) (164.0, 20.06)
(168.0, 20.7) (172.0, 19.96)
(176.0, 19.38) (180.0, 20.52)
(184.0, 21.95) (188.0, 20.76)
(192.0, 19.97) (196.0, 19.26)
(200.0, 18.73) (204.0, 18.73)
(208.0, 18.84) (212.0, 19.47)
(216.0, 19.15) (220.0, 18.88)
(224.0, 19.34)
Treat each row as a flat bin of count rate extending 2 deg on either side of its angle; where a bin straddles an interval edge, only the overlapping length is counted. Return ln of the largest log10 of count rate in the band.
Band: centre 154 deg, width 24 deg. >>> 0.290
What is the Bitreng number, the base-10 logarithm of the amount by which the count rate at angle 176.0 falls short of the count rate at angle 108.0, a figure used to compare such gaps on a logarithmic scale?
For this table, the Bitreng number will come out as 0.44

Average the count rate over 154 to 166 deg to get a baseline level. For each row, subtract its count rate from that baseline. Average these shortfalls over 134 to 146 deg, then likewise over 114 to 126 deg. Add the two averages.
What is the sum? -1.3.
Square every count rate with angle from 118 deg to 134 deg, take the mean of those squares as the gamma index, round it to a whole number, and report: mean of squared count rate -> 456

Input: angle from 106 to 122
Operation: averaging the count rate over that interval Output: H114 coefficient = 20.75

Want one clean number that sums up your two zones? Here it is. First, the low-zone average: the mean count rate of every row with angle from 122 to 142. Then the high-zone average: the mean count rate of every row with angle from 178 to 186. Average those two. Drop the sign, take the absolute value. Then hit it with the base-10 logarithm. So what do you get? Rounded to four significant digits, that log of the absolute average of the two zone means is 1.330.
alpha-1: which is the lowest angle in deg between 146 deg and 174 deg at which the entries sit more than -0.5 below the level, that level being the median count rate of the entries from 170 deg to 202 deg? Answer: 148.0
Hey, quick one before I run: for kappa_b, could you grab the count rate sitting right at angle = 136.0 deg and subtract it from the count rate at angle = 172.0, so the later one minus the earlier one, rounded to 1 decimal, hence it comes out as -1.9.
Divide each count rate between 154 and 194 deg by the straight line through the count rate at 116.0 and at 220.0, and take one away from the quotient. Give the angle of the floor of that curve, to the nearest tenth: 176.0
